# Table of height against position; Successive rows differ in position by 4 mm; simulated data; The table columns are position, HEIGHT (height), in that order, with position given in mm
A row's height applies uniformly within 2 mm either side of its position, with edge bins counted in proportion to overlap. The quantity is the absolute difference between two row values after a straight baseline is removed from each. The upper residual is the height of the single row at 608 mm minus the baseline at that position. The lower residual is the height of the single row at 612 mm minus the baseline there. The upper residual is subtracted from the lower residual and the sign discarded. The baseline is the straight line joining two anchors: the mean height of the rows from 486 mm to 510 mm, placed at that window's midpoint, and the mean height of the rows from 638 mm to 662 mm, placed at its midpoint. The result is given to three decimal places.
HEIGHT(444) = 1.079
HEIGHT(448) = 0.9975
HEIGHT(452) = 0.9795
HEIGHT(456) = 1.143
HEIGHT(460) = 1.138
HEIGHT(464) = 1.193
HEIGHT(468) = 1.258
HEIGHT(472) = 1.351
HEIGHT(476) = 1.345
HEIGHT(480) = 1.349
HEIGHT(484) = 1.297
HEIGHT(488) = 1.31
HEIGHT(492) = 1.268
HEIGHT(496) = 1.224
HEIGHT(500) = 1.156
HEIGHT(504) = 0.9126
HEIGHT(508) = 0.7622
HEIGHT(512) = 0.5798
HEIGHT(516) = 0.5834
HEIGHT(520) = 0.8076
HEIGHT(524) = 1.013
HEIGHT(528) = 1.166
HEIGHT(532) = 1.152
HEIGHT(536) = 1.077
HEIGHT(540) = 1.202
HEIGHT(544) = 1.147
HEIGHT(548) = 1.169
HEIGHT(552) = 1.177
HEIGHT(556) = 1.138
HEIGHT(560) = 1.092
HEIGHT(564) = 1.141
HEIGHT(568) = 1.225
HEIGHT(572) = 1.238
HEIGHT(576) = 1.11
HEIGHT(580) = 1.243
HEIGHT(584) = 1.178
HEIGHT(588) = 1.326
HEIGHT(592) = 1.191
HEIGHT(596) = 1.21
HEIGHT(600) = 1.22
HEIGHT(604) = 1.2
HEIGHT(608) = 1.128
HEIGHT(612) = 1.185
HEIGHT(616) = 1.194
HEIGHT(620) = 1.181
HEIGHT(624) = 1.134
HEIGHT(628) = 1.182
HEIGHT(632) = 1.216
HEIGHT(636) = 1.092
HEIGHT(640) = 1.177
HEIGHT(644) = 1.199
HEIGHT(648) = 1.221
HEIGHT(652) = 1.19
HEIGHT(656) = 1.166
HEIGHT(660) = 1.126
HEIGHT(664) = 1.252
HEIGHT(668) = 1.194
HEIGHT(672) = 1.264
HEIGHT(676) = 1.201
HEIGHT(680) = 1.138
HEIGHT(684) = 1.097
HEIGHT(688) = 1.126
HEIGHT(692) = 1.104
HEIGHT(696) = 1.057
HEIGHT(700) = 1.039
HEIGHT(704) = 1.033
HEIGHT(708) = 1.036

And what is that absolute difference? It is 0.055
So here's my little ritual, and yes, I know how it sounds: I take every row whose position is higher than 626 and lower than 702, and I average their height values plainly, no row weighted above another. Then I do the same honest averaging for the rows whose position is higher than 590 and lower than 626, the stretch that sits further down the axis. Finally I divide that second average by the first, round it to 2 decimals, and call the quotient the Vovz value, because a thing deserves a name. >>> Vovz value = 1.02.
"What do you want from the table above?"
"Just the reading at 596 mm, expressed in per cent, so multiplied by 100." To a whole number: 121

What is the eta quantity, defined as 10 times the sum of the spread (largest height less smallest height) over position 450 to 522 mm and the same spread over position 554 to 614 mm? 10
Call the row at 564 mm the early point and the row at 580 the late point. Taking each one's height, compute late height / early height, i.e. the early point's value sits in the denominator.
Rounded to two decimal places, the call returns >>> 1.09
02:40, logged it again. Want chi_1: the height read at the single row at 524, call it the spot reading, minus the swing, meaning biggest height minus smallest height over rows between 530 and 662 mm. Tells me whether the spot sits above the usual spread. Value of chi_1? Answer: 0.76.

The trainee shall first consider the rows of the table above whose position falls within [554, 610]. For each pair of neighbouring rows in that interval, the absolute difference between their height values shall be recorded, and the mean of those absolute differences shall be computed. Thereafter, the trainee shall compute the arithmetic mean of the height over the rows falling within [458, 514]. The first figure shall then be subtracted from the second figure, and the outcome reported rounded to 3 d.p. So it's 1.082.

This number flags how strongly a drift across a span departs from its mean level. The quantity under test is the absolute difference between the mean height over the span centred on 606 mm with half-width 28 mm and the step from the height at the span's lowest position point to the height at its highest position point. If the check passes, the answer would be 1.23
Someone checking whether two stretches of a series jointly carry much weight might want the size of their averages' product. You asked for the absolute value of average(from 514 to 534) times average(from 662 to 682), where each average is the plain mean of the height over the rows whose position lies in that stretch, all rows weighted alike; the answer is 1.14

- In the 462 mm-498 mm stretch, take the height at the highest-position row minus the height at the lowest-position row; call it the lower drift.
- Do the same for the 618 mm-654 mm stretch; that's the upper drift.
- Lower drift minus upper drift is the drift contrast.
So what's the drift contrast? 0.0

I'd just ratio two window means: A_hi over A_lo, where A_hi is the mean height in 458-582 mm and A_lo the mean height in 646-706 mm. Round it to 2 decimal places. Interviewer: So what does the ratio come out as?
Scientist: 0.98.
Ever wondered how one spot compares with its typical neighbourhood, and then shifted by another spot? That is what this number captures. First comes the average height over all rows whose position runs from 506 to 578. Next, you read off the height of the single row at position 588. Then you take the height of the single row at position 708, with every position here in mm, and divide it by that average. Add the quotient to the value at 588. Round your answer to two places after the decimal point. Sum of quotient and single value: 2.32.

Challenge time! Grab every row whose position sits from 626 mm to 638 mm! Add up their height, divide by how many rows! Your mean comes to 1.16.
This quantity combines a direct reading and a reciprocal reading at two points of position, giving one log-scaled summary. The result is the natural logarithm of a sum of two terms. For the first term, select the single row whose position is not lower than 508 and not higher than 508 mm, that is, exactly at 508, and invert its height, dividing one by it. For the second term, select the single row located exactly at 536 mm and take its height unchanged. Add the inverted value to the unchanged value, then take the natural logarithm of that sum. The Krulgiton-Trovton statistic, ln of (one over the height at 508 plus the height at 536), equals 0.87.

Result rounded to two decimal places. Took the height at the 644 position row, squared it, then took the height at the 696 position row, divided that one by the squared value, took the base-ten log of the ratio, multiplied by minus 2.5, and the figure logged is 0.33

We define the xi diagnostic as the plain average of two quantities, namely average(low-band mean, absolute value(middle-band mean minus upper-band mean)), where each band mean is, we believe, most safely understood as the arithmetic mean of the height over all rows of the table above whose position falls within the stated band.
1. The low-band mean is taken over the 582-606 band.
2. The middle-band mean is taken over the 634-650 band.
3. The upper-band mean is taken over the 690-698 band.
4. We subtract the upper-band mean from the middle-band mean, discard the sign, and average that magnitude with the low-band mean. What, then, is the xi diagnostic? 0.66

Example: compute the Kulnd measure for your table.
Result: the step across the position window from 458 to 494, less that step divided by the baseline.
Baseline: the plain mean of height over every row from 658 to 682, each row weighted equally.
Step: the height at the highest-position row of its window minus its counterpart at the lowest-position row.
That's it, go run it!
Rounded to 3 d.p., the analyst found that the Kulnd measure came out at 0.021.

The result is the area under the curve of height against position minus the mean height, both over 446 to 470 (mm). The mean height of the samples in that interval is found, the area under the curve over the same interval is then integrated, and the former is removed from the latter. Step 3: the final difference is 25.7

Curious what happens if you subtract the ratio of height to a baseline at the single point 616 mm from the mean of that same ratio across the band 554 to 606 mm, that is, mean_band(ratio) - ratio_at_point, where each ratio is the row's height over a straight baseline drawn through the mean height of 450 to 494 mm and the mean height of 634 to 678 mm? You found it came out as -0.01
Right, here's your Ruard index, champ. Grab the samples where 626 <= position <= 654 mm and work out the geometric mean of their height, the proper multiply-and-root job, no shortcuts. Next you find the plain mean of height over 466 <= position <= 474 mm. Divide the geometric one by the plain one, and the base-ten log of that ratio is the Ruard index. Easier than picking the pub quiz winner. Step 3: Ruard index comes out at -0.043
